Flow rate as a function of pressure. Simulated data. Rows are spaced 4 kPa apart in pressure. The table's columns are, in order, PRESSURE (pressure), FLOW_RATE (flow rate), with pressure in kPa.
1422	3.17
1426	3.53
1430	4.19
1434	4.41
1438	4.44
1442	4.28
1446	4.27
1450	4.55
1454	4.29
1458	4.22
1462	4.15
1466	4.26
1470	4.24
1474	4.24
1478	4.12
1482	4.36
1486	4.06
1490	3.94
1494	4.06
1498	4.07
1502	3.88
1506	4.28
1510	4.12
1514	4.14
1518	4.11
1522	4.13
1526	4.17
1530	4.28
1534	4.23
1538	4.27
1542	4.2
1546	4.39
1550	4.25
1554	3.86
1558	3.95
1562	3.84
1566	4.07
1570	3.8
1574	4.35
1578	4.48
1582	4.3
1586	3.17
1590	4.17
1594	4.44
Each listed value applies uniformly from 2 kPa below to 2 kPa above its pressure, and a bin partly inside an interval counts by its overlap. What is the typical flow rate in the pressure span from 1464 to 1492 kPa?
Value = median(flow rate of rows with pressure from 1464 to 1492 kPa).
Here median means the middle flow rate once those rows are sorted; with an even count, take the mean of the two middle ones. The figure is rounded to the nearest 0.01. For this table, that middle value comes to 4.24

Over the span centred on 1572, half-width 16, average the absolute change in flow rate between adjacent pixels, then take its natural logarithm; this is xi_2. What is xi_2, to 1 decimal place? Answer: -1.0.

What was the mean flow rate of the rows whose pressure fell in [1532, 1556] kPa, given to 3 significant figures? 4.20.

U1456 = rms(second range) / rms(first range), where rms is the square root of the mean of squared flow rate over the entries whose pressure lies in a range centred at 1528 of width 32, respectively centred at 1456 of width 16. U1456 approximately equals 0.974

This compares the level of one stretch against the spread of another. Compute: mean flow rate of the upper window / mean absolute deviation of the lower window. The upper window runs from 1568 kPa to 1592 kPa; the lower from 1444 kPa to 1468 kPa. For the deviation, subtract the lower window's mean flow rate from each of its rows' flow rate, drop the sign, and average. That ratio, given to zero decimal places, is 47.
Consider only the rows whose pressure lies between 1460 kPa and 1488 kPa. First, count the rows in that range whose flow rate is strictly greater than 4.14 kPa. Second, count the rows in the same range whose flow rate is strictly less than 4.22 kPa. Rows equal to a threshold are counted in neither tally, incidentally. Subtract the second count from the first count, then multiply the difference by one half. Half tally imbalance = 1.0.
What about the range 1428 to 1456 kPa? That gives 3.0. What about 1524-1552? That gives 2.5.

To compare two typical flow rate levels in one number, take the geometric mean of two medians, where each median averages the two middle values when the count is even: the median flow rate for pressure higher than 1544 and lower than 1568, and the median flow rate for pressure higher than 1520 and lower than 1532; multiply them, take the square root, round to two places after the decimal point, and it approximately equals 4.09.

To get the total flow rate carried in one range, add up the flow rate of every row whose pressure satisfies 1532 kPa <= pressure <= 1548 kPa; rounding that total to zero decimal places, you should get 17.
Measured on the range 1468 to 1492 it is 25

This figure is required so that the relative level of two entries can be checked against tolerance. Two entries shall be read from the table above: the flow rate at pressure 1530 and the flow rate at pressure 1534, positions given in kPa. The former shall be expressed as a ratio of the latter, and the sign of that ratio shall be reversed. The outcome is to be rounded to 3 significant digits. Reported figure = -1.01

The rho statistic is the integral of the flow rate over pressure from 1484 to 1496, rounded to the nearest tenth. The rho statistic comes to 48.2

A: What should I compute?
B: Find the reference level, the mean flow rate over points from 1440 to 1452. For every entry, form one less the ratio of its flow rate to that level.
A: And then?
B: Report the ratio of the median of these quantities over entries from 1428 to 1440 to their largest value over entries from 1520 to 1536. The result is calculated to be -0.18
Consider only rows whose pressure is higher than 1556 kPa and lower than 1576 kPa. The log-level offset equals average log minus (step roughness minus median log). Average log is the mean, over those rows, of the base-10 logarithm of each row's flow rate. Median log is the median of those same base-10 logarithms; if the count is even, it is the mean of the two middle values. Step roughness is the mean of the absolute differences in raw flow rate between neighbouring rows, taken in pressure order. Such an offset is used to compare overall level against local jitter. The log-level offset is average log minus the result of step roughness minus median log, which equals 0.91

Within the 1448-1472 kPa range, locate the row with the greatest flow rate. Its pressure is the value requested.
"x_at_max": 1450 kPa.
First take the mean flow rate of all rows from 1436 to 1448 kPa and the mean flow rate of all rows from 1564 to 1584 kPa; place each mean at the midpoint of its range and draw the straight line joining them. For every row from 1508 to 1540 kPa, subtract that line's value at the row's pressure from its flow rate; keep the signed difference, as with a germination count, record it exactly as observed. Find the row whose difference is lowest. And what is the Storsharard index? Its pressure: 1518 kPa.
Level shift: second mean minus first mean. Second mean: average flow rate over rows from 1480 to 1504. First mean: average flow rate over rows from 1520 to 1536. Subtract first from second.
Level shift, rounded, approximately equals -0.14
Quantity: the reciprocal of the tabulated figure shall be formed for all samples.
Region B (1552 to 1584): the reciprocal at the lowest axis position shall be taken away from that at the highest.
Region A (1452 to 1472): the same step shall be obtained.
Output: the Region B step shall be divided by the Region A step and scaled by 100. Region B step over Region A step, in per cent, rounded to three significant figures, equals -964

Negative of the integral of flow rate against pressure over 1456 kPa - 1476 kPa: -84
